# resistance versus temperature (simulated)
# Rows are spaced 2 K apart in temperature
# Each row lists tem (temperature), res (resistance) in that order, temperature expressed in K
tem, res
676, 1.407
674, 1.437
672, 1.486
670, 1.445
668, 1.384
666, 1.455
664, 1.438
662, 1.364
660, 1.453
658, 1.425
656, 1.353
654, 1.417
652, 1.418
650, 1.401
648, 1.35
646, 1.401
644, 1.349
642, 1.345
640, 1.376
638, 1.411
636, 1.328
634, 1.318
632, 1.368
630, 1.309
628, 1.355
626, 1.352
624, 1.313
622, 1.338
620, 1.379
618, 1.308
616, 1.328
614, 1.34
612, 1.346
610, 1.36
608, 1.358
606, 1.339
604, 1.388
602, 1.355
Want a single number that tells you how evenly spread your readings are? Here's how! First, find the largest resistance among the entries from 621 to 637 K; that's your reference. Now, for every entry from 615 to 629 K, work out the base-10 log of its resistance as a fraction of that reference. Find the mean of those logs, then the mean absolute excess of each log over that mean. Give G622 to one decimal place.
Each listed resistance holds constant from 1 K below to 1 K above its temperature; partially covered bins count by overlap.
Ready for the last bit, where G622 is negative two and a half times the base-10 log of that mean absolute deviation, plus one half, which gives 6.0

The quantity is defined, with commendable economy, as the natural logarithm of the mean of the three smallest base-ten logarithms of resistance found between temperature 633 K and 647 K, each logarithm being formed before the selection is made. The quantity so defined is -2.09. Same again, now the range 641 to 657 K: -2.04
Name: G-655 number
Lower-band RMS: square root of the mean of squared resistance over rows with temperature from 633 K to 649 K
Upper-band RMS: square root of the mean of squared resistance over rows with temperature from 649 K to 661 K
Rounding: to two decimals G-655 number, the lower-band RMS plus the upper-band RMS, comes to 2.77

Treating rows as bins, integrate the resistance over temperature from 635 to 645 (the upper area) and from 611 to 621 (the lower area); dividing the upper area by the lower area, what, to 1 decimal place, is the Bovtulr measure 1.0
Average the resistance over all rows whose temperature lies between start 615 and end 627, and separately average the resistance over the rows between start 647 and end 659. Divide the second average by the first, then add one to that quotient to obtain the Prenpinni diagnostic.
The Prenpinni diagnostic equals 2.043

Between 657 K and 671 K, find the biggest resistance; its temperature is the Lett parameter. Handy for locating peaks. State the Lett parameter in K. 666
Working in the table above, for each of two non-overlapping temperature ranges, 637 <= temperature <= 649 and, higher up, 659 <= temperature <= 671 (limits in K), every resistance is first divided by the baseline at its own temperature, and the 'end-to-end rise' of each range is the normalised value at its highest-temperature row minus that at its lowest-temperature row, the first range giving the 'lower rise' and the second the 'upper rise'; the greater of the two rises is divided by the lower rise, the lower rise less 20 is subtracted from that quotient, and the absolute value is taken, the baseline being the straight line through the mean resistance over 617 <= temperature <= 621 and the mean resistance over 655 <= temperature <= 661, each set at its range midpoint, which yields 20.4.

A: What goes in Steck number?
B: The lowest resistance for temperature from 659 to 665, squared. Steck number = 1.86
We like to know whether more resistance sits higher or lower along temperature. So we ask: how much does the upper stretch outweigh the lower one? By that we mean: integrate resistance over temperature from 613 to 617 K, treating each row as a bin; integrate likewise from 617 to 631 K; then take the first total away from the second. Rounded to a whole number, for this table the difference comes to 13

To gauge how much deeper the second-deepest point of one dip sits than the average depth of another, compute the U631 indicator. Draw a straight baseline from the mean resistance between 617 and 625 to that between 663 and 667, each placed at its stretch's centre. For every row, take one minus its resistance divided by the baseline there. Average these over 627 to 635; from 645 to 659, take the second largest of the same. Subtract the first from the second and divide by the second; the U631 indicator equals 0.6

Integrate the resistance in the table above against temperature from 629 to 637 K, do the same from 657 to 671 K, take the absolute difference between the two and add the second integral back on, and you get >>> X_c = 29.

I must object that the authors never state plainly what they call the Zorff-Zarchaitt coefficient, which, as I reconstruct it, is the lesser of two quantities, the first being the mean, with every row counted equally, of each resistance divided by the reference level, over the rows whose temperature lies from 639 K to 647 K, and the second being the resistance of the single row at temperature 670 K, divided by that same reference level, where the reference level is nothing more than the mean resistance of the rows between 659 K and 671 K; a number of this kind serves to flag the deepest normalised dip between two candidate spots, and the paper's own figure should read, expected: 0.961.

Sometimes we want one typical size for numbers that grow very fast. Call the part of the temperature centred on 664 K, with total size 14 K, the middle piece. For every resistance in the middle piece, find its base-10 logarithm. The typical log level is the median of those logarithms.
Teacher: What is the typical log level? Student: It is 0.158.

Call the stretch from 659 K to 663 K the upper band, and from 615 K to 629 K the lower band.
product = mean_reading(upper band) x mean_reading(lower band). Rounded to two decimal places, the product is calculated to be 1.89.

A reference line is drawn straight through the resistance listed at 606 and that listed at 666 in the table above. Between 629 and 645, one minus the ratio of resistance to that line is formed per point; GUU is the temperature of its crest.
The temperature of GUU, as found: 630 K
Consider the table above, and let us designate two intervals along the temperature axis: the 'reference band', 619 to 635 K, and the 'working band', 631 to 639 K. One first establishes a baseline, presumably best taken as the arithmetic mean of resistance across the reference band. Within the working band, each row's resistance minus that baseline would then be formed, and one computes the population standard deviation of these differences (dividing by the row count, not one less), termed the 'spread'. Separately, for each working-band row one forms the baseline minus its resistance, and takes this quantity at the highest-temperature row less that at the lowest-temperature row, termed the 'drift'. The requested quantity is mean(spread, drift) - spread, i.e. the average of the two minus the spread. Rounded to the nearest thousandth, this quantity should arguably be -0.040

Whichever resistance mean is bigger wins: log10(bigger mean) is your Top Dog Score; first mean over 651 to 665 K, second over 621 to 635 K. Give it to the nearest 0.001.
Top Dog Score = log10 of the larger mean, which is 0.149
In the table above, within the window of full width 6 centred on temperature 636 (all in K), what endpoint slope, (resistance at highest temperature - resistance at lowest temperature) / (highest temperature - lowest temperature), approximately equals 0.023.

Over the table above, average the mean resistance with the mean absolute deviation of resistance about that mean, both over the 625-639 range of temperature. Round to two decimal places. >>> 0.69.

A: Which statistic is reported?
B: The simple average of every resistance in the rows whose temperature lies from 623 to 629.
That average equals 1.34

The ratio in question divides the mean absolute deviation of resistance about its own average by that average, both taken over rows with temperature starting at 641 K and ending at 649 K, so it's 0.015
